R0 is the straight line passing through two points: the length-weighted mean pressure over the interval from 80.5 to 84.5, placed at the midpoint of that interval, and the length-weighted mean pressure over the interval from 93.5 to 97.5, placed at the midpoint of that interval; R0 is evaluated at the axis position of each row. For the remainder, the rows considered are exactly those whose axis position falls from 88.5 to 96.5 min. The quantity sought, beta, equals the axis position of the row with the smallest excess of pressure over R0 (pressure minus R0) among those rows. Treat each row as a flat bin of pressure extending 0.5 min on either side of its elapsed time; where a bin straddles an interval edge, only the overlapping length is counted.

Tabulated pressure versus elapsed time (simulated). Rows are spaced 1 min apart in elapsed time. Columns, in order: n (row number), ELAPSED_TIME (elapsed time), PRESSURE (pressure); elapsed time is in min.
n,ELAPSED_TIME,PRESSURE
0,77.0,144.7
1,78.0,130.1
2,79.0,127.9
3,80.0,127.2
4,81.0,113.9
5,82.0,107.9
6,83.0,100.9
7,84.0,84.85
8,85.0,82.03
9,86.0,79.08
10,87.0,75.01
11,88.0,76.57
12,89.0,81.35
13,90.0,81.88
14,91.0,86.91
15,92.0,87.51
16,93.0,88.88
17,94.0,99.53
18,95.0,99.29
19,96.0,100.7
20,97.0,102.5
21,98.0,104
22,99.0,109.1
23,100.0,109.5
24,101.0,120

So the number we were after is 89.0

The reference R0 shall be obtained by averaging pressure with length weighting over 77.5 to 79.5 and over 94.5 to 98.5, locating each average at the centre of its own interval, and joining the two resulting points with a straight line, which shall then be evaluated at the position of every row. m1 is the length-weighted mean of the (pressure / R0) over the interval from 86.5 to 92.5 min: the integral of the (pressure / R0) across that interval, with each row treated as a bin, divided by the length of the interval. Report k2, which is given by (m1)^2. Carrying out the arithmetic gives 0.53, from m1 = 0.73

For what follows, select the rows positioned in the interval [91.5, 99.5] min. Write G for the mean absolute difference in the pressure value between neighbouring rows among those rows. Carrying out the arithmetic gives 3.2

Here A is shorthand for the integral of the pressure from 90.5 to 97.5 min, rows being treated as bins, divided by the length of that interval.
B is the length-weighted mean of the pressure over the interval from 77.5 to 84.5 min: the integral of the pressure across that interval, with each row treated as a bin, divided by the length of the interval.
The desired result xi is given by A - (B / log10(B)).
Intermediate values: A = 95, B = 113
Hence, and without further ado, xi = 40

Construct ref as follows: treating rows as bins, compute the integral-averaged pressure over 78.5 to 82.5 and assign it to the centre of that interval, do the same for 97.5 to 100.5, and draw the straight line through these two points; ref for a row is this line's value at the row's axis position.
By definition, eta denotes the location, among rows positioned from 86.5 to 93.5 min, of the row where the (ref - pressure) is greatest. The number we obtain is 87.0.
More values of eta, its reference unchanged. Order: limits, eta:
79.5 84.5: 84.0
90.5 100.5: 91.0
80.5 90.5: 87.0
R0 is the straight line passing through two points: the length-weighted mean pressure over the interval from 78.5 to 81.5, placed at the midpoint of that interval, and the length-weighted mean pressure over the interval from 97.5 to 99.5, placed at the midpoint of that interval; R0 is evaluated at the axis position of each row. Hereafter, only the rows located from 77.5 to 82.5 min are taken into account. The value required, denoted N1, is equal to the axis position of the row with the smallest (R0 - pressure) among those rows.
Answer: 78.0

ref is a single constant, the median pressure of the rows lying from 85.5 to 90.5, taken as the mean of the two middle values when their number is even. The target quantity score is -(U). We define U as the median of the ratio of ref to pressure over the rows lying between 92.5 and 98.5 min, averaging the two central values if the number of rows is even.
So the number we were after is -0.79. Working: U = 0.79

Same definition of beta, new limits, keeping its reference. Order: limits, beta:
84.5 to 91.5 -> 87.0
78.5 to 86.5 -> 86.0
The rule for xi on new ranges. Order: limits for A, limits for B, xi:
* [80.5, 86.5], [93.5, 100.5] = 43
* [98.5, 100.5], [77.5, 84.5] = 54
